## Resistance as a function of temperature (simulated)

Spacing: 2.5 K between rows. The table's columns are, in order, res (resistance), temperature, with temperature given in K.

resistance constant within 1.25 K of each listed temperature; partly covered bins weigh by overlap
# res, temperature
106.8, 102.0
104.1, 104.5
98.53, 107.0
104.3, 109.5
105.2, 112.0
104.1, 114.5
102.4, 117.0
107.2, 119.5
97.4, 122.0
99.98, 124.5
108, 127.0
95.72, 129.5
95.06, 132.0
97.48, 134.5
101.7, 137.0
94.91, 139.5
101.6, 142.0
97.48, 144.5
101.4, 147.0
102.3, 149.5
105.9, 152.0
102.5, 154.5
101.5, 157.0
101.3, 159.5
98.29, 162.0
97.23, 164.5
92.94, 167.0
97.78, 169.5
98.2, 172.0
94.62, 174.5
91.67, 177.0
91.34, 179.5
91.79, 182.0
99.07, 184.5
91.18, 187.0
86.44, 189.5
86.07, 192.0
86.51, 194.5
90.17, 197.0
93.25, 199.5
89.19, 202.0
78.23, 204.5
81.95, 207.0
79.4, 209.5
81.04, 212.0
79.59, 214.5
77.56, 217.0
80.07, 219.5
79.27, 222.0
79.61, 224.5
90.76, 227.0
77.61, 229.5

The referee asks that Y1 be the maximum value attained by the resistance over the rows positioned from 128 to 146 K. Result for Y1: 101.7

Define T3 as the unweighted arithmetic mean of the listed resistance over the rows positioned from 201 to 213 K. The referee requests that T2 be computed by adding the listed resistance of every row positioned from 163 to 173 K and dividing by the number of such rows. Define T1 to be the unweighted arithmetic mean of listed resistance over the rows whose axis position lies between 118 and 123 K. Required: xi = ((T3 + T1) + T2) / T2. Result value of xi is 2.9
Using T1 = 102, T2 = 97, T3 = 82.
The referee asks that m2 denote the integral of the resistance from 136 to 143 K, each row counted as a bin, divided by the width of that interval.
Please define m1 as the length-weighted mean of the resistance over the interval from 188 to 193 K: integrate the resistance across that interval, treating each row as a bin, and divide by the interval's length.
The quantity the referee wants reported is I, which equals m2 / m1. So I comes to 1.15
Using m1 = 87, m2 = 99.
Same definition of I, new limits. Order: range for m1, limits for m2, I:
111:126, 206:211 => 0.78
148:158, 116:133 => 0.98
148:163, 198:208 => 0.84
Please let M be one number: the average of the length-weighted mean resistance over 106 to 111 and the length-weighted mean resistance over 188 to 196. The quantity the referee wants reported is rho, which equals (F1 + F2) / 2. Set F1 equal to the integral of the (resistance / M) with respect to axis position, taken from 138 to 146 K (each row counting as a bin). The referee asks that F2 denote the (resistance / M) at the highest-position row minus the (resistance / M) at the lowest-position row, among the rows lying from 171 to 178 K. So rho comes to 4.1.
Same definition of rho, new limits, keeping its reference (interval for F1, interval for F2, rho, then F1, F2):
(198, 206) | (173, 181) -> 3.7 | 7.38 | -0.03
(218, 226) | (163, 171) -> 3.4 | 6.79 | 0.01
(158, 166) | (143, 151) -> 4.2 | 8.40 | 0.05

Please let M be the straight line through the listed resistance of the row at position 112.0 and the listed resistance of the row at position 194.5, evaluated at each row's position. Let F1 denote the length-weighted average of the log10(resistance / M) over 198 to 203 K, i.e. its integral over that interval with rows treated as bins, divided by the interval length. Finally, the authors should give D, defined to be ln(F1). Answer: -3.5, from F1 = 0.030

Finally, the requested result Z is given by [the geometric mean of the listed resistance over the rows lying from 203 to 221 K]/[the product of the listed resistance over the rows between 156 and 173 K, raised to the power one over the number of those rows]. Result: 0.81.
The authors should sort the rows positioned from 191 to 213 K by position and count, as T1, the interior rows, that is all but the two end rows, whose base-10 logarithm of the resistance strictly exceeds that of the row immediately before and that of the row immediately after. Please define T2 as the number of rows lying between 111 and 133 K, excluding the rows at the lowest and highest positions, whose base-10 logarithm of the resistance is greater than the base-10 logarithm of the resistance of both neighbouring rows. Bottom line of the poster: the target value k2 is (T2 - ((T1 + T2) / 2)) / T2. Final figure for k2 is 0.0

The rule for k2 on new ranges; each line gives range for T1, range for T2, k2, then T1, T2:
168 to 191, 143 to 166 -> -0.5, 2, 1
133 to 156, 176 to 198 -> -1.0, 3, 1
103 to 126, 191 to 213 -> 0.0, 2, 2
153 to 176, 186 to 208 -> 0.0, 1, 1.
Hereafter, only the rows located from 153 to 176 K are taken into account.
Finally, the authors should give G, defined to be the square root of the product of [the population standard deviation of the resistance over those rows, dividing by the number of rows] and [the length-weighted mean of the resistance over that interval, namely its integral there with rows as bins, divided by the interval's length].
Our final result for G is 17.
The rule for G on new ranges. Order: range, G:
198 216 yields 21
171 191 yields 19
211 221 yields 10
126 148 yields 20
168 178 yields 16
